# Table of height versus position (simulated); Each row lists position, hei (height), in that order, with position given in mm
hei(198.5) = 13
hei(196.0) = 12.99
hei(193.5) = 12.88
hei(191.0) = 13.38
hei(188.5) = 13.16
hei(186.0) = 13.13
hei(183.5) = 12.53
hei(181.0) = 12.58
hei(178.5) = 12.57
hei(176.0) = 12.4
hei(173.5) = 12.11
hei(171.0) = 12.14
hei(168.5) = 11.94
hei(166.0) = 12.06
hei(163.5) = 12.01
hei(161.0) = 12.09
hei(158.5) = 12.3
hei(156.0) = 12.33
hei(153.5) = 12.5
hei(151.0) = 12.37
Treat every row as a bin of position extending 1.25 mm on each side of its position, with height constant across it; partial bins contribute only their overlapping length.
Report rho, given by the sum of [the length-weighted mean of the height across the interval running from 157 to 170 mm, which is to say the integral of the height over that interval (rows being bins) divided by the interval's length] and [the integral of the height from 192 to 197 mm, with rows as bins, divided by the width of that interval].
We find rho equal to 25.0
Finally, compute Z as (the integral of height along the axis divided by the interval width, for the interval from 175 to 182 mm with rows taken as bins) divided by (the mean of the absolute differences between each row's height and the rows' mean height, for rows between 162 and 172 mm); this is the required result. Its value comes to 200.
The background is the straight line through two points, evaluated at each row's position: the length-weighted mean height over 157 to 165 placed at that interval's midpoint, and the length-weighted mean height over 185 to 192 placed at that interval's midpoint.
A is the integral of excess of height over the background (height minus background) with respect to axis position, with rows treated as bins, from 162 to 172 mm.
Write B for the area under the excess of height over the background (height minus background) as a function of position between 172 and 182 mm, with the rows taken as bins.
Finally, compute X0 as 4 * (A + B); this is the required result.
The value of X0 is -28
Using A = -3.4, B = -3.6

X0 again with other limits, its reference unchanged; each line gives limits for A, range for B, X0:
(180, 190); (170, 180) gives -23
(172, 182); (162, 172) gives -28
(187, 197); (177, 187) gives -21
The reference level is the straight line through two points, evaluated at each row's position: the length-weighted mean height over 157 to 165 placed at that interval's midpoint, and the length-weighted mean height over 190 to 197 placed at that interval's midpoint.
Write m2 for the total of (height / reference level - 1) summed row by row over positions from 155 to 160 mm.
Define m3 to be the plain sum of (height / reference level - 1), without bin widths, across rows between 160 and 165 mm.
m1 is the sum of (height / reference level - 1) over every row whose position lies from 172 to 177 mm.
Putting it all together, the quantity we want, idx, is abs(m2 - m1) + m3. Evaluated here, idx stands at 0.07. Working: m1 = -0.045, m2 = 0.05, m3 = -0.020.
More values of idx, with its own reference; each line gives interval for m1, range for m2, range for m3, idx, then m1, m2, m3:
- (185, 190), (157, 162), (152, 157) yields 0.10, 0.039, 0.02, 0.077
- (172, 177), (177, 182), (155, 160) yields 0.08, -0.045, -0.02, 0.048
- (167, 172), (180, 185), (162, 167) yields -0.01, -0.057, -0.03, -0.034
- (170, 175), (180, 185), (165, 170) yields -0.03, -0.054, -0.03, -0.052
